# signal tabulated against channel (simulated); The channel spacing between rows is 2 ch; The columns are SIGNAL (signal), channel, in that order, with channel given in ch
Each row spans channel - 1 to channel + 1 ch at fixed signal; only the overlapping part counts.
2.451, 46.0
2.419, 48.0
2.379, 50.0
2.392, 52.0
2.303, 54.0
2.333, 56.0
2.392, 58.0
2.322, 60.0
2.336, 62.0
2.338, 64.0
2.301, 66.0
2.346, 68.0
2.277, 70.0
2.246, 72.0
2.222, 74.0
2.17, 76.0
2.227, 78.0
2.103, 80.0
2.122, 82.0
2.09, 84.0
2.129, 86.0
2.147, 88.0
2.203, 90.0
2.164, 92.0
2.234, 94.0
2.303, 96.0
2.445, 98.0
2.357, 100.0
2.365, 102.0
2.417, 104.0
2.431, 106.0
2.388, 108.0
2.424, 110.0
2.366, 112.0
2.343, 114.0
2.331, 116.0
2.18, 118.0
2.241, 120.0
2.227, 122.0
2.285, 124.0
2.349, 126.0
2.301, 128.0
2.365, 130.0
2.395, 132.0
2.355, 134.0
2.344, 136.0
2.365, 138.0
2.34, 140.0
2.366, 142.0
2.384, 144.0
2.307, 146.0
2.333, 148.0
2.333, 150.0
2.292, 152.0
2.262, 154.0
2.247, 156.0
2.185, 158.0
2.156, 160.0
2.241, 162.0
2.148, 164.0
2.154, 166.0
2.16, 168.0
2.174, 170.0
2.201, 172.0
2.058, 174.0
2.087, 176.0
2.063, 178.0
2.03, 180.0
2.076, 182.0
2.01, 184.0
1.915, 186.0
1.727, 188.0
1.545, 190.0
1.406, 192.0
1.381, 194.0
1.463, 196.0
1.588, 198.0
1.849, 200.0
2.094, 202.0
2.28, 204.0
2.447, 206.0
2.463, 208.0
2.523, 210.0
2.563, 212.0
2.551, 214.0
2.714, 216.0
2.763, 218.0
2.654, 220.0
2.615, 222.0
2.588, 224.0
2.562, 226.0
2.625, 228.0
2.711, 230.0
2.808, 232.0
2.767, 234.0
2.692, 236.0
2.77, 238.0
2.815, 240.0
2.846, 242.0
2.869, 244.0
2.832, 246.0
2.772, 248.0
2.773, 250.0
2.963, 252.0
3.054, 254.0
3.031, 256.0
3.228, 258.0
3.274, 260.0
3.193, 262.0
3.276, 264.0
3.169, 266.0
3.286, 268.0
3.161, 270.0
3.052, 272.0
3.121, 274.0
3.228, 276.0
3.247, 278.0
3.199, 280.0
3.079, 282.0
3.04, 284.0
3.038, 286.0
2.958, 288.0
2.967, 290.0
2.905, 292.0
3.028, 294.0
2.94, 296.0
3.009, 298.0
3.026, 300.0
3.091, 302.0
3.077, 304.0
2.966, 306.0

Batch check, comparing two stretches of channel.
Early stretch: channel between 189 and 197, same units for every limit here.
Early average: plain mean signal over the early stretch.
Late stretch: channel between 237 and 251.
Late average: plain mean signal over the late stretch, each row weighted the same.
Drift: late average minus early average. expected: 1.4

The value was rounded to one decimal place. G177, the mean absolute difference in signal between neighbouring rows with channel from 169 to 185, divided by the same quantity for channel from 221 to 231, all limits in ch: 1.0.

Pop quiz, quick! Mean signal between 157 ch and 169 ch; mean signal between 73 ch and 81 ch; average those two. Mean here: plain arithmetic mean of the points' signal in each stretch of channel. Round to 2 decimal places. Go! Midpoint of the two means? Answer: 2.18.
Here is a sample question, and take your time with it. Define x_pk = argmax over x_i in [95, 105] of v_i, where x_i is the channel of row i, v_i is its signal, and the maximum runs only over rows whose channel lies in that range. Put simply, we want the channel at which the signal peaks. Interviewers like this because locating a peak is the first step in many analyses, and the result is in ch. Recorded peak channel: 98.0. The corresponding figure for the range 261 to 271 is 268.0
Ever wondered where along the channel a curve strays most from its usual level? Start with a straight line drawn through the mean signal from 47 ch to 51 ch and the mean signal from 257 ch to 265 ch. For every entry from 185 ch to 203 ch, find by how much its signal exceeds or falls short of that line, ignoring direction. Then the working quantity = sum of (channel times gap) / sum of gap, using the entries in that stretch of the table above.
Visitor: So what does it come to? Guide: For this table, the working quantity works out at 193.9 ch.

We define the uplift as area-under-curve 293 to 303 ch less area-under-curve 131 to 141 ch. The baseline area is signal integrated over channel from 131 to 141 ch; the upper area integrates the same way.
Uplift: 7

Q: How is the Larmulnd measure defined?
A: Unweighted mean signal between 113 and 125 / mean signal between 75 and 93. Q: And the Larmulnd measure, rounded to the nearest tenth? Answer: 1.1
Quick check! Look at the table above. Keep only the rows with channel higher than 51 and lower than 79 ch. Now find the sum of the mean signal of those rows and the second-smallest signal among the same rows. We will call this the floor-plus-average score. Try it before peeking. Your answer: 4.5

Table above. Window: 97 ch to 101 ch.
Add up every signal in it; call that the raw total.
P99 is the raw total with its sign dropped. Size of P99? 4.8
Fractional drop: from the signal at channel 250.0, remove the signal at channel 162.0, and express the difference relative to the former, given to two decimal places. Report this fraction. 0.19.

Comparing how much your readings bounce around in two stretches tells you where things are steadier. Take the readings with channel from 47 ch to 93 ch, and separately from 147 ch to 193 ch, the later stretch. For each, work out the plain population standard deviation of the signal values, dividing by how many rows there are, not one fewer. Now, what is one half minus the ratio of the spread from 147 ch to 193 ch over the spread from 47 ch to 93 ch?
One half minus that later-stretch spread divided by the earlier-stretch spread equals -1.8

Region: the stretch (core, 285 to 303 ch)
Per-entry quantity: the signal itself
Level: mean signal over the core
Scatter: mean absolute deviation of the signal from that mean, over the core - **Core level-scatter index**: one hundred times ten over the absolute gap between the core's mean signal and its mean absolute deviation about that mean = 339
